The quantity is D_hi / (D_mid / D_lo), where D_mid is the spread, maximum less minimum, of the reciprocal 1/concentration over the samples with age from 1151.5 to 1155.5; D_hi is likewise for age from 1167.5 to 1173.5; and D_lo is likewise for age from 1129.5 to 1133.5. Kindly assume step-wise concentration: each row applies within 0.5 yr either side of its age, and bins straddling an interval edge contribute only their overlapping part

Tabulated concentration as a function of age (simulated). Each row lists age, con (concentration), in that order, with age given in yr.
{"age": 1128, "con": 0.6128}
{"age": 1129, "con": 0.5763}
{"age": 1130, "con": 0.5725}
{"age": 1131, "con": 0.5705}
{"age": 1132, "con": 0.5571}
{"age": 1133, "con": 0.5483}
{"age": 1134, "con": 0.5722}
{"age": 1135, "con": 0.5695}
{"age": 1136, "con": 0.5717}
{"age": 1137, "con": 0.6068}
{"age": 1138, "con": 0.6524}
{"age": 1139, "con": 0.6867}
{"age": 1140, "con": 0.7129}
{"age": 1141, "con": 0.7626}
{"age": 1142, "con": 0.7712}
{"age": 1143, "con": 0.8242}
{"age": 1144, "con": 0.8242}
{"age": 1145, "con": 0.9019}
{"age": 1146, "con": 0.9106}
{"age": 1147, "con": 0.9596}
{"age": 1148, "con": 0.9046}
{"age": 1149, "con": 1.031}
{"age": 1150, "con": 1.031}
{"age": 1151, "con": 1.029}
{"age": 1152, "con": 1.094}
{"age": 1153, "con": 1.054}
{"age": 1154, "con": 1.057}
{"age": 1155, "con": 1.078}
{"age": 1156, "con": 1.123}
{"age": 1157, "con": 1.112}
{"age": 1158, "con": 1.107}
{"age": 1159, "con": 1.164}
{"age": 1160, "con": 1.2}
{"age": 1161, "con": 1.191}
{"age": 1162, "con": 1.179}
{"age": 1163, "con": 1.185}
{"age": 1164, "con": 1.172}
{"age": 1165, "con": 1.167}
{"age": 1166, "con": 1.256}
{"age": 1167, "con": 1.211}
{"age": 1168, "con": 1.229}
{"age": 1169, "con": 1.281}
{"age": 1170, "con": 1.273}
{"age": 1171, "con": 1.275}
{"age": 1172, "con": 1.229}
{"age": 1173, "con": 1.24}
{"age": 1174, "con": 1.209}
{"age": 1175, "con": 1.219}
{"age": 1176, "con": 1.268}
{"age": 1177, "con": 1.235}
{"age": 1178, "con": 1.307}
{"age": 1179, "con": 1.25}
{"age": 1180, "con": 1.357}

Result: 0.07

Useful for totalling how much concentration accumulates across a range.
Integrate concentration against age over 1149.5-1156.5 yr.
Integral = 7.5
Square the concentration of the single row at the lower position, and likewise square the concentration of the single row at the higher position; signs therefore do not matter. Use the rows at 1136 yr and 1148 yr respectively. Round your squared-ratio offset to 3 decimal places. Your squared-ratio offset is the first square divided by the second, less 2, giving -1.601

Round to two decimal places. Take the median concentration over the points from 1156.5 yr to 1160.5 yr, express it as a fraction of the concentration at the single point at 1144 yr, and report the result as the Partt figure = 1.38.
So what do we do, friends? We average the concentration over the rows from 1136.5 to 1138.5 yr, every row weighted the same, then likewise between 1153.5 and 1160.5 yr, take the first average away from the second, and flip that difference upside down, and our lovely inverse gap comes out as 2.0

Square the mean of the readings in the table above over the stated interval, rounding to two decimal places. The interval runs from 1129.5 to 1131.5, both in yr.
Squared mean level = 0.33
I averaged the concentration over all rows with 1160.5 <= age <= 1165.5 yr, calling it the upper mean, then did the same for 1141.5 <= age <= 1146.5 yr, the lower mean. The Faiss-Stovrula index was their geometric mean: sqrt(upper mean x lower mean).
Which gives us 1.00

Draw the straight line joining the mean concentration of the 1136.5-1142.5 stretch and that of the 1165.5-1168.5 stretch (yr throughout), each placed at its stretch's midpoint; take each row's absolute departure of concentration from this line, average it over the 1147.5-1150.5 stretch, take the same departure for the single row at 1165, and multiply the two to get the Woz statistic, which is 0.0028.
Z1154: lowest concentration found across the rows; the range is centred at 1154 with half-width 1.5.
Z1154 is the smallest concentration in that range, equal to 1.054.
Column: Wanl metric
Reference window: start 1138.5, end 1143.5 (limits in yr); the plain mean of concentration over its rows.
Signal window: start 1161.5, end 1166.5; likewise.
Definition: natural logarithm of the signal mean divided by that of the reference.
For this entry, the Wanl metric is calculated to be 0.5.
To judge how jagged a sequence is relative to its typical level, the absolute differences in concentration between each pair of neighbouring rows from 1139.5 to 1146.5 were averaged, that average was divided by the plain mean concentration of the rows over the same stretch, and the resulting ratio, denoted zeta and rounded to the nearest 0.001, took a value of 0.040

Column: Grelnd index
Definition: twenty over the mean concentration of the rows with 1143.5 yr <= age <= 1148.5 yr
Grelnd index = 22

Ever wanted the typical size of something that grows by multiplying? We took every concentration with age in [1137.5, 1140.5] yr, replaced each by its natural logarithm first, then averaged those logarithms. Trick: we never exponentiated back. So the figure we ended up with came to -0.38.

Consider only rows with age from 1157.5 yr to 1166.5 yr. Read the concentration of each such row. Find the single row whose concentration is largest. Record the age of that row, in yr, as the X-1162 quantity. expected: 1166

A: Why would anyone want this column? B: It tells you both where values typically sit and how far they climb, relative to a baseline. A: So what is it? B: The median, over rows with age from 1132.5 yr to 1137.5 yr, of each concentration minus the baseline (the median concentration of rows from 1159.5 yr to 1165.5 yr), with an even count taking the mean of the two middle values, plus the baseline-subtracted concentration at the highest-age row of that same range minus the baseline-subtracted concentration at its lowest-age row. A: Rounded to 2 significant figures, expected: -0.55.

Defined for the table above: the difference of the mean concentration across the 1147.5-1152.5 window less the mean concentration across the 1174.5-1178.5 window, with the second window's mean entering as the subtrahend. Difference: -0.24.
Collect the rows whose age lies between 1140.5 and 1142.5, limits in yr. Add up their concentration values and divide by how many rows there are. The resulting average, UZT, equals 0.77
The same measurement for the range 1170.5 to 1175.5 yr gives 1.23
